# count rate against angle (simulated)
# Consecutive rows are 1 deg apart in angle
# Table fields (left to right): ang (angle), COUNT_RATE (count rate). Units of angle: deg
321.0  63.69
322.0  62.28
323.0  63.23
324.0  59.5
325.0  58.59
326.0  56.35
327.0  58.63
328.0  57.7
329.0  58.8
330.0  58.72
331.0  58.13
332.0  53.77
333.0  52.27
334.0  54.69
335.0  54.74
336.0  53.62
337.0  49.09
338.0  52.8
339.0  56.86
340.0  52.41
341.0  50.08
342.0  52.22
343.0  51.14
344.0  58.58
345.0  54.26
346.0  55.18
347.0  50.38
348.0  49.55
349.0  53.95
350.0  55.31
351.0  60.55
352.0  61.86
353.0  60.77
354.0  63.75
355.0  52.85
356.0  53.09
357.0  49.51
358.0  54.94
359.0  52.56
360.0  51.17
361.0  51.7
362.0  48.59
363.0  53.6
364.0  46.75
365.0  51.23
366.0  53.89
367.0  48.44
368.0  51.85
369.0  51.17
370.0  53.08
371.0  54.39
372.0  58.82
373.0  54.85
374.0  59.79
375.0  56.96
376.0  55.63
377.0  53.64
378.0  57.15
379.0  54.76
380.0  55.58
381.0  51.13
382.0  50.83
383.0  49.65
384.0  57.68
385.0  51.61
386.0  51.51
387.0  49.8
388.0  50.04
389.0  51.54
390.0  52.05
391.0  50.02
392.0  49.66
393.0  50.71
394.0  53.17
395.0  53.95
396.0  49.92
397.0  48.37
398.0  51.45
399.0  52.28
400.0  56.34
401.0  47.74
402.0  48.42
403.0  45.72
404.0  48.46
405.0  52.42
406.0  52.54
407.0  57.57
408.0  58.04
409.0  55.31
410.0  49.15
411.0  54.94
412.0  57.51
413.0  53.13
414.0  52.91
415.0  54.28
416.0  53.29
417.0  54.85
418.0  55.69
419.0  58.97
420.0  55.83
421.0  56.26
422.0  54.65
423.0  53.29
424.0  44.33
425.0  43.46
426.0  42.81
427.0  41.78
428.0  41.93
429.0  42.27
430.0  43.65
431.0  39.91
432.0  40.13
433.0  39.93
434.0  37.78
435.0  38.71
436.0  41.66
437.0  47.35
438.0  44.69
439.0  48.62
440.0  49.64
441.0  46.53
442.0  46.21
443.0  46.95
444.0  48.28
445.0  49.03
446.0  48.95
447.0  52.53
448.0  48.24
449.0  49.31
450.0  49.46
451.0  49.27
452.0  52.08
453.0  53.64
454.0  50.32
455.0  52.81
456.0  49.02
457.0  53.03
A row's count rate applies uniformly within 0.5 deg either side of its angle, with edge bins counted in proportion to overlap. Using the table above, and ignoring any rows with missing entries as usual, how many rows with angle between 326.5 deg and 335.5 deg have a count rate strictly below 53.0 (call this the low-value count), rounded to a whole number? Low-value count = 1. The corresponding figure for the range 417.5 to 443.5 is 20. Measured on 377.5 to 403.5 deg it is 19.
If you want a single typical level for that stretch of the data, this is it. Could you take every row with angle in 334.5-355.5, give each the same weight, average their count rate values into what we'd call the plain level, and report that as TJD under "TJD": 54.8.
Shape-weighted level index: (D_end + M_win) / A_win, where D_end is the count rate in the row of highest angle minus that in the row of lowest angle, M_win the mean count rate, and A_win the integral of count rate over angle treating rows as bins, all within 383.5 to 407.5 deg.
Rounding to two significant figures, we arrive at 0.042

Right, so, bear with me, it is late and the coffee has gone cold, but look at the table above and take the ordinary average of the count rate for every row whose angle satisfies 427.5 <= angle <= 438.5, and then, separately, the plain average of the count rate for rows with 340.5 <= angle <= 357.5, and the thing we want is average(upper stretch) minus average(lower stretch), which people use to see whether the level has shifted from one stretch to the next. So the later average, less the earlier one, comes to -13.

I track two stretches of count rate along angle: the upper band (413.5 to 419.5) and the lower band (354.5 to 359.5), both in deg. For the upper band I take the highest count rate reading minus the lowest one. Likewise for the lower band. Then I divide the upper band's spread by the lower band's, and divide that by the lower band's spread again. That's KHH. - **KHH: 0.21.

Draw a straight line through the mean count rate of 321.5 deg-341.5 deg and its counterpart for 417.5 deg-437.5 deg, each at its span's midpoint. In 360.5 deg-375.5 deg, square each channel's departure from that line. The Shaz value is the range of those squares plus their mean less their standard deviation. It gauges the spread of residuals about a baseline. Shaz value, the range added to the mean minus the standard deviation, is 62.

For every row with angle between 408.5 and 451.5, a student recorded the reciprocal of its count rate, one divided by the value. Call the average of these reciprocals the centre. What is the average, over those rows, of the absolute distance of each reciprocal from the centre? 0.0021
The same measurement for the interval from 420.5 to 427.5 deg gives 0.0024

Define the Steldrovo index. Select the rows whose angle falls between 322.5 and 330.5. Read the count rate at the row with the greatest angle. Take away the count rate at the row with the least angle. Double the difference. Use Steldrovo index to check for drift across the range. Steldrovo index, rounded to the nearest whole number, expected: -9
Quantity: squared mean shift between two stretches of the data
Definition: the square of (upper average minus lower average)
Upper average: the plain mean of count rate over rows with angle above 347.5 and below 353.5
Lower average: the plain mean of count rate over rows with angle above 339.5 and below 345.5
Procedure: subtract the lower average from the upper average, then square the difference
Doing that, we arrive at 15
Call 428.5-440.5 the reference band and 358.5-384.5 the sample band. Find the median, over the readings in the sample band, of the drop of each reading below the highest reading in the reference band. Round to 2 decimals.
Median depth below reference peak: -3.70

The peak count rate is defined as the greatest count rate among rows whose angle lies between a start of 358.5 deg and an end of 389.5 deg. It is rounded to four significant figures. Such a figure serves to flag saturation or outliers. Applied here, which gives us 59.79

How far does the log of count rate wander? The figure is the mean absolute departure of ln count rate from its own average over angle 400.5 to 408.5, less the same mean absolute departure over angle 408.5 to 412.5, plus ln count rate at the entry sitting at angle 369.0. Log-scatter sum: 3.96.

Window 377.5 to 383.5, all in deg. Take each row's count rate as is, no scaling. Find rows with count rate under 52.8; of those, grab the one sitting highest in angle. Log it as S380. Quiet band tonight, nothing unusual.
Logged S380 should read 383.0 deg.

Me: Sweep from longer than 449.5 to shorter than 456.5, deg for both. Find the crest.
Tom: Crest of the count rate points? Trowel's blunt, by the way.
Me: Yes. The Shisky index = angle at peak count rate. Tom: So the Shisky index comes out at 453.0 deg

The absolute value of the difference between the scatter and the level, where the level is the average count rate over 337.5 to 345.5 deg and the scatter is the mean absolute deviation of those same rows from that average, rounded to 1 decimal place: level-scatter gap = 51.3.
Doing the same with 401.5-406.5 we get 47.1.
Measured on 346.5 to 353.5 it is 51.8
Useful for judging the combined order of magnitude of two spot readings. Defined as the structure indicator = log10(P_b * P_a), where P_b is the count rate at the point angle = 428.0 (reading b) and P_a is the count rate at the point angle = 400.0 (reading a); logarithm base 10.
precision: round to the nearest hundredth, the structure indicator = 3.37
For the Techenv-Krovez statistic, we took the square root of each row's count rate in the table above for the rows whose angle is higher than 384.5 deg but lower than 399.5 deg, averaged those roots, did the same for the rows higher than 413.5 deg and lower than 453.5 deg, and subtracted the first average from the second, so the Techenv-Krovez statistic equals -0.23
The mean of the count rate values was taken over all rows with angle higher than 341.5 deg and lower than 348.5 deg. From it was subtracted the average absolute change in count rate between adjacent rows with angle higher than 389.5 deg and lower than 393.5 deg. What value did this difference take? 51.9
